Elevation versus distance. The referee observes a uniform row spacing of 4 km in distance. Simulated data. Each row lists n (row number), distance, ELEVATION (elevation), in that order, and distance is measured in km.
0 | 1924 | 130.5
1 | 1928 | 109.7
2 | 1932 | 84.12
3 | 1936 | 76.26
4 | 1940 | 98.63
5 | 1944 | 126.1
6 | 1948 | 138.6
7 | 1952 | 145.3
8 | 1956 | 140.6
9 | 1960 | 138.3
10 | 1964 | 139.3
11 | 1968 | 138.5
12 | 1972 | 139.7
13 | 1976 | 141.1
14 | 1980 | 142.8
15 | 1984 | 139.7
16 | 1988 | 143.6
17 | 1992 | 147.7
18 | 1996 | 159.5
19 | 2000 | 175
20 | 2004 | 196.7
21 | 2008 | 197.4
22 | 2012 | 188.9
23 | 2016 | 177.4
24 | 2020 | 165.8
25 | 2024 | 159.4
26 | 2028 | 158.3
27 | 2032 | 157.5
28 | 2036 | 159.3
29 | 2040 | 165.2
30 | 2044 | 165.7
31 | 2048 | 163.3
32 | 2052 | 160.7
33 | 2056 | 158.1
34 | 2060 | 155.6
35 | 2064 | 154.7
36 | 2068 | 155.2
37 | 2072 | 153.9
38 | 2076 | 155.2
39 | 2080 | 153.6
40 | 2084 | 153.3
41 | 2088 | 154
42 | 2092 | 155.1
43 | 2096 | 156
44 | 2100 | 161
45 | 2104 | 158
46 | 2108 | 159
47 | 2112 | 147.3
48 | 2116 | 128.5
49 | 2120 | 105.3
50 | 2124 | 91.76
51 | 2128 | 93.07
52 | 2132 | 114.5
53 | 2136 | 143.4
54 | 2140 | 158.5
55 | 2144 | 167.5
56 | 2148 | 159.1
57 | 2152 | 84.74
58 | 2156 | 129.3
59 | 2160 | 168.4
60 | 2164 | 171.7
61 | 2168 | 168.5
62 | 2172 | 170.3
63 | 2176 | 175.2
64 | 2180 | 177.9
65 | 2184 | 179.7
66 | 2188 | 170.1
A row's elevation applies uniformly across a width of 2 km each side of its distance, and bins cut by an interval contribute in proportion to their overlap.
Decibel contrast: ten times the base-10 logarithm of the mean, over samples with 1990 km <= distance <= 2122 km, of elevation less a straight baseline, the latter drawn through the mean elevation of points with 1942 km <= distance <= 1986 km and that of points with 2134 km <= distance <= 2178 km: 11.2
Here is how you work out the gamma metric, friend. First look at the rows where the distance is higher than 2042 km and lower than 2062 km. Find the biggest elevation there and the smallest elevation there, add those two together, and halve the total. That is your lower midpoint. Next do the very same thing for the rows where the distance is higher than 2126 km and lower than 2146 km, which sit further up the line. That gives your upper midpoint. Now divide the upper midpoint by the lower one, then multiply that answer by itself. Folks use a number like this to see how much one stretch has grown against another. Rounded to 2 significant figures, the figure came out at 0.66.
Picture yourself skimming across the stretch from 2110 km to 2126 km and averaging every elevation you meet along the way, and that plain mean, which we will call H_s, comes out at 118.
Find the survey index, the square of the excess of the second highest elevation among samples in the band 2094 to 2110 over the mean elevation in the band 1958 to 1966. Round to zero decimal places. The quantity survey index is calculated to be 408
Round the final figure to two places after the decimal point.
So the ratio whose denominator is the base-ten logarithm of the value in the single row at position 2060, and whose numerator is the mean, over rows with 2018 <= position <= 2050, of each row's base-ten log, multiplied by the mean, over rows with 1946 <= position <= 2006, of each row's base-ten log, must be 2.19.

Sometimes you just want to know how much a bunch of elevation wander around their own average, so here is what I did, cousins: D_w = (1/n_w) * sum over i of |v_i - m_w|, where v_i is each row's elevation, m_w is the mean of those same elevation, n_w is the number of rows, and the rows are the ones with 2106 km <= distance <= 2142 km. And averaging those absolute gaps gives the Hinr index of 23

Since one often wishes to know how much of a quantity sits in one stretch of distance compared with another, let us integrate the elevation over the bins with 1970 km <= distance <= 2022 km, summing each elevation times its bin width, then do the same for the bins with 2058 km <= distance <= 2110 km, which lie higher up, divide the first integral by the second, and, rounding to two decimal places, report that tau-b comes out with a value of 1.04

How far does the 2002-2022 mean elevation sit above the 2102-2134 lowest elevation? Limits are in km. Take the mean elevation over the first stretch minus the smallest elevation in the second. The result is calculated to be 93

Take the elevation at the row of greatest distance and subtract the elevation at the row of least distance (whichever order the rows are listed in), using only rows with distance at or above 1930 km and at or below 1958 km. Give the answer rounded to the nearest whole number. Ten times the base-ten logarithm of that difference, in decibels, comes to 18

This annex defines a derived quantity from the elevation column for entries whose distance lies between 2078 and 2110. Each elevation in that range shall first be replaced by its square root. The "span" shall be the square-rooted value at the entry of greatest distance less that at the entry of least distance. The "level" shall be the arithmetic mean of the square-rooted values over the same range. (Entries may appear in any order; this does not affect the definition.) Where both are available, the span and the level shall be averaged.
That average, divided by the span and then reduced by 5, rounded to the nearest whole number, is 24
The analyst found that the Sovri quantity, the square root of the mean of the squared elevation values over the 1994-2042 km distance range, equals 172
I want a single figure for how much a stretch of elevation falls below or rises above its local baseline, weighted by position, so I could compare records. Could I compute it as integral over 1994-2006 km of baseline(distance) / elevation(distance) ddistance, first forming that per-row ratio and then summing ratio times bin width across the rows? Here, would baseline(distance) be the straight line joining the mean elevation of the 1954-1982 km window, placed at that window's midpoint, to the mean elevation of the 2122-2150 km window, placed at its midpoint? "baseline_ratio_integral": 9.46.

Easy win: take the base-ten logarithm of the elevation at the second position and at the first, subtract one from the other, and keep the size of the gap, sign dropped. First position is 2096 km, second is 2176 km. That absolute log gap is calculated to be 0.050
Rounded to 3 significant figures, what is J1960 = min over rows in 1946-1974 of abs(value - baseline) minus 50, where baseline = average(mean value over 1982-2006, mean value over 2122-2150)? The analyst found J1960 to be -48.8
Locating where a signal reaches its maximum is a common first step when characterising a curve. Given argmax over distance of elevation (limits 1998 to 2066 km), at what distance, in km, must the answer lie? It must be 2008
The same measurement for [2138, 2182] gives 2180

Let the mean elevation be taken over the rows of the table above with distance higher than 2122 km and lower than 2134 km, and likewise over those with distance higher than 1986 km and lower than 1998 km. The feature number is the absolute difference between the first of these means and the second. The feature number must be 50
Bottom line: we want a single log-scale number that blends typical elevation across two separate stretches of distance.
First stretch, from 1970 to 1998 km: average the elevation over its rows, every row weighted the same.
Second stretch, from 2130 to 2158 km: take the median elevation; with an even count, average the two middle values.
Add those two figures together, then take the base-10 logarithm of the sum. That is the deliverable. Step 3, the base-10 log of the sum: 2.46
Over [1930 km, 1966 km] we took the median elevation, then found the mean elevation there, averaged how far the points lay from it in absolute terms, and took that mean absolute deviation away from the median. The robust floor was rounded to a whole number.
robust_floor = 115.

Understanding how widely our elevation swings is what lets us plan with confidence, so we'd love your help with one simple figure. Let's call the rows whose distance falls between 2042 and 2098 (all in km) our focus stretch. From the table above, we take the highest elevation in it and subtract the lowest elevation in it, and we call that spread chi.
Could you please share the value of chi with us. 12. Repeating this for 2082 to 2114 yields 14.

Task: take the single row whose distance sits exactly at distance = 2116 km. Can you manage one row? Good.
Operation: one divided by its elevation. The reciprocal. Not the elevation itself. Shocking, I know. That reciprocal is 0.0078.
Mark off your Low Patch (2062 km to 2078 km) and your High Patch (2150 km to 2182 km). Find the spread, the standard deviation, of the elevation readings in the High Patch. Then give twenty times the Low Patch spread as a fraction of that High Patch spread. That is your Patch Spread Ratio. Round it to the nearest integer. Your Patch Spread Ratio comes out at 0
